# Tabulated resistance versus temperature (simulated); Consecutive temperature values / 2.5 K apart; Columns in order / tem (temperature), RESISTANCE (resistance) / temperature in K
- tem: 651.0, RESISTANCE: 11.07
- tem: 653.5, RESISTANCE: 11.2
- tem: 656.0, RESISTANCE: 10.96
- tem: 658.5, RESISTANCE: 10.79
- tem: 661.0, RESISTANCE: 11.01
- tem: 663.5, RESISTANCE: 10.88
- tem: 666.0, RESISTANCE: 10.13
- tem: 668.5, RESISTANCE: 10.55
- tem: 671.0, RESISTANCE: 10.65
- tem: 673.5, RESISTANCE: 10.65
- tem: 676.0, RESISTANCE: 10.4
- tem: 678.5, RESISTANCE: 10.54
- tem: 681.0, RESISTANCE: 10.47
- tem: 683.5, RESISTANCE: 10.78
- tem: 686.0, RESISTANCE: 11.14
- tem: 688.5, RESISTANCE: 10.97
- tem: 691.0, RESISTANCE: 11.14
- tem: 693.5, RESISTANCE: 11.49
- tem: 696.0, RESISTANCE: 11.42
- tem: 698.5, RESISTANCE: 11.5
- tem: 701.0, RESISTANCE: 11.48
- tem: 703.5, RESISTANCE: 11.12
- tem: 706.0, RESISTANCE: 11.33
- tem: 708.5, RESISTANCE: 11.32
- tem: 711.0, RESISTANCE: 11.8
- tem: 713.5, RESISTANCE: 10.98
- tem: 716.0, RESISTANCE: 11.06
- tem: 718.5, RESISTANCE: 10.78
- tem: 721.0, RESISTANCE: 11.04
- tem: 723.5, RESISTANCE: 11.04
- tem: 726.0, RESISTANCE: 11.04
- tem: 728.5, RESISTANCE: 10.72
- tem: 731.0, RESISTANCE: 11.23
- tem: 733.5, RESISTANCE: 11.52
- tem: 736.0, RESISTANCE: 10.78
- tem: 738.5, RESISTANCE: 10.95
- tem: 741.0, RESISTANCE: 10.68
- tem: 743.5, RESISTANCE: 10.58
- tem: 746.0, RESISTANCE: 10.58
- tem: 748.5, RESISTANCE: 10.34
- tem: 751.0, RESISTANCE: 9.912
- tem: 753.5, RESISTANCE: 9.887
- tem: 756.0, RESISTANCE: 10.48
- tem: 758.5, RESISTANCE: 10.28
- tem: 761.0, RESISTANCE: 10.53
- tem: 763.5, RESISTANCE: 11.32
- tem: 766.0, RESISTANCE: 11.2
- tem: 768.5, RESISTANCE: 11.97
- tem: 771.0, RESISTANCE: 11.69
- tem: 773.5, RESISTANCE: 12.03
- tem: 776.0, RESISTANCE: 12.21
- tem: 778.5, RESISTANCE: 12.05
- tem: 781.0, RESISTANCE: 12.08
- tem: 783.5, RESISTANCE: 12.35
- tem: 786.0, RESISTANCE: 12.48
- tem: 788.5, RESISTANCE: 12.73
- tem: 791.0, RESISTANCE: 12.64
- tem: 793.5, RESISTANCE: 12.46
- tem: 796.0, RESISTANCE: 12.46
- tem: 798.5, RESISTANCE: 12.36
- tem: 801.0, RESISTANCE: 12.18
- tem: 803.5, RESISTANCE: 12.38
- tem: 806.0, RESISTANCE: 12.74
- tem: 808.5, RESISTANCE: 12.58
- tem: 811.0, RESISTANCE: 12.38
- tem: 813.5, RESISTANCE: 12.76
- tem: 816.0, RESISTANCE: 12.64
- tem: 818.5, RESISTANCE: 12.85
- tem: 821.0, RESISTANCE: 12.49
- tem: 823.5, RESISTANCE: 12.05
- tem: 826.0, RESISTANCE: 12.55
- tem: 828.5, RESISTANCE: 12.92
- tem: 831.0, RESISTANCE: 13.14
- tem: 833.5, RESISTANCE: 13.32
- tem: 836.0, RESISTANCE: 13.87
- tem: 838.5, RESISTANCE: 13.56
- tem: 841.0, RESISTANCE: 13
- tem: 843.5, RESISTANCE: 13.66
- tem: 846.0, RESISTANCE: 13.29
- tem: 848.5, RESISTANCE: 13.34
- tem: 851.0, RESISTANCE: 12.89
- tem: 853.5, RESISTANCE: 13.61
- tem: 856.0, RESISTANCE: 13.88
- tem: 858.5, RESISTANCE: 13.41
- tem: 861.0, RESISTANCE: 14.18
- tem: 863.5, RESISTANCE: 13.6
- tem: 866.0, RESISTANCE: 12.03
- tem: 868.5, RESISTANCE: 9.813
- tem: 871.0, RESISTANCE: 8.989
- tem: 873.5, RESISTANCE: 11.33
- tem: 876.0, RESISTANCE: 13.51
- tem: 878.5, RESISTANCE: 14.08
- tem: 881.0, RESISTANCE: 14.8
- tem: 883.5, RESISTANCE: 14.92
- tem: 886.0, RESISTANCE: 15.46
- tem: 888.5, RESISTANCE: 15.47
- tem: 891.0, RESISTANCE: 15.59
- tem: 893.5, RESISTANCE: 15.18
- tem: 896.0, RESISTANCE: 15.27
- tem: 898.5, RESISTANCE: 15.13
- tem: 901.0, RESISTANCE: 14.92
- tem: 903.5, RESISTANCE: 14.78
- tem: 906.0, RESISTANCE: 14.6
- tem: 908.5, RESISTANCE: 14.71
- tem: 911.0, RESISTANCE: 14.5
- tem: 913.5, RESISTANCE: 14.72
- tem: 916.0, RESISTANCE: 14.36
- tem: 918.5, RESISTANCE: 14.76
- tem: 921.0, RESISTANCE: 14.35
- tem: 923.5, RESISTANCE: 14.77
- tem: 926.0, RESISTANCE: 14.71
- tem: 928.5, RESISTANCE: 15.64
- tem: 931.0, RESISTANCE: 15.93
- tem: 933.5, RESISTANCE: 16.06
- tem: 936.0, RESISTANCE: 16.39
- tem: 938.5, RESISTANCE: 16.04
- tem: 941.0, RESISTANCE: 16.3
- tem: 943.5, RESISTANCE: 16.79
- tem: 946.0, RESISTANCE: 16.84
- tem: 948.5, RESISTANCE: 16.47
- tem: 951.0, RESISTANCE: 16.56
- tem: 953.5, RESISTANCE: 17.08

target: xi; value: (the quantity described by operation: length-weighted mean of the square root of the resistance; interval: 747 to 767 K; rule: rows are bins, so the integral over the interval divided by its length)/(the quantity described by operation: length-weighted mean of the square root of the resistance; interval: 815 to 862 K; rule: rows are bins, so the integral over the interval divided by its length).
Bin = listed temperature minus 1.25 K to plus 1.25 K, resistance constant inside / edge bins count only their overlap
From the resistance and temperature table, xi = 0.89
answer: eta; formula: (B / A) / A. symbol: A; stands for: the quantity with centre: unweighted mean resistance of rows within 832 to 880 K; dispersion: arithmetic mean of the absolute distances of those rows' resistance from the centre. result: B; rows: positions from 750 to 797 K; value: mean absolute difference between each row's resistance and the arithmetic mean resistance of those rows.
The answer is 0.8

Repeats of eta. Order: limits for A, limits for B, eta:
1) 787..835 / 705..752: 5.9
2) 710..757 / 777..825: 1.5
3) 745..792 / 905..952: 1.1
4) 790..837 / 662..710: 3.9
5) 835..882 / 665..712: 0.4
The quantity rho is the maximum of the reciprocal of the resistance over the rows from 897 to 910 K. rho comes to 0.07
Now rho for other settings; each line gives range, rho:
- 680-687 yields 0.10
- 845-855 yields 0.08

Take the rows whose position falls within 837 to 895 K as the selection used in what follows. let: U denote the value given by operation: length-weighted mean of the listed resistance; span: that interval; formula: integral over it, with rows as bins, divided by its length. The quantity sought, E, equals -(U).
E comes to -13.5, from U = 13.5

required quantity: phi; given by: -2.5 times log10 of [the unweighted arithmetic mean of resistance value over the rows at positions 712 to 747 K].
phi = -2.60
